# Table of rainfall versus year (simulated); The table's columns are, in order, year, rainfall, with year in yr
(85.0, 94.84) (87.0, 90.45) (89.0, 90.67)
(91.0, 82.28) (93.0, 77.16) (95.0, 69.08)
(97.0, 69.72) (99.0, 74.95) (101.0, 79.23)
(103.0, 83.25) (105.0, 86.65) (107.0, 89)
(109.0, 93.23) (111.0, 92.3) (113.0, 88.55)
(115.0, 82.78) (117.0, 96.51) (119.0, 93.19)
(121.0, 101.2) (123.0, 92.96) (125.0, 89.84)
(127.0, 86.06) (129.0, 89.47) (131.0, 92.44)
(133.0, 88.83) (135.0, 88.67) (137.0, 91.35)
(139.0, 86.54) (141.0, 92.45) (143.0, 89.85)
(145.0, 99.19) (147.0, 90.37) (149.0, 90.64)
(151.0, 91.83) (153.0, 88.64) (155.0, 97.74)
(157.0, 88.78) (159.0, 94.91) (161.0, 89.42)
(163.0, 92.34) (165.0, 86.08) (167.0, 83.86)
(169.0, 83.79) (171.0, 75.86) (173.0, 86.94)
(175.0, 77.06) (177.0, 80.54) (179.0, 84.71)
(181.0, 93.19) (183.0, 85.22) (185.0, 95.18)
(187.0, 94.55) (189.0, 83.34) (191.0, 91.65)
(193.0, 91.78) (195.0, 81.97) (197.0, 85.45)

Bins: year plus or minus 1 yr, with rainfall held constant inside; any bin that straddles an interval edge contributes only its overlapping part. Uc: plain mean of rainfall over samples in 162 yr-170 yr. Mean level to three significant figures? 86.5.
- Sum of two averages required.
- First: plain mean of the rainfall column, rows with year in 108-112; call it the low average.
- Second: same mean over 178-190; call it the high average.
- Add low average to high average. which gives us 182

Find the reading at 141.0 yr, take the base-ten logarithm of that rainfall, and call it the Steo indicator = 1.966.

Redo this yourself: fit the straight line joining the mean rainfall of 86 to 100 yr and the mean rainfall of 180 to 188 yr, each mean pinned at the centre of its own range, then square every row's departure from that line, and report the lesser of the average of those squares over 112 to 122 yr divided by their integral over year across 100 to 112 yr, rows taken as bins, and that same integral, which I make 0.19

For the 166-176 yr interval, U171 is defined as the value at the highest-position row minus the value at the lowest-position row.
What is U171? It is -7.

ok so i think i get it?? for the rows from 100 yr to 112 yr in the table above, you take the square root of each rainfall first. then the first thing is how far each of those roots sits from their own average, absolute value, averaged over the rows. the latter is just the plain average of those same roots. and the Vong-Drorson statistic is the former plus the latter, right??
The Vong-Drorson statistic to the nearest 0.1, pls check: 9.6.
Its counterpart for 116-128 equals 9.8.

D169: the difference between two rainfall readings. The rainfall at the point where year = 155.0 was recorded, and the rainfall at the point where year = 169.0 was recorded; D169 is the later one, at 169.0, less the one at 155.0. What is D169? -14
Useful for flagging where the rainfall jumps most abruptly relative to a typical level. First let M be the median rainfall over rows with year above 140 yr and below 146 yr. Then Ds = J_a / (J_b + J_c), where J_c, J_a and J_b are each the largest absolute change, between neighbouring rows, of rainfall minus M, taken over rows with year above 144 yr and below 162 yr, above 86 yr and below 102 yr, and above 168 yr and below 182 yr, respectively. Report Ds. 0.42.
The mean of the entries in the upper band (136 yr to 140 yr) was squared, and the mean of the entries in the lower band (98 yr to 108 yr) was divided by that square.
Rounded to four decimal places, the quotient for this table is 0.0104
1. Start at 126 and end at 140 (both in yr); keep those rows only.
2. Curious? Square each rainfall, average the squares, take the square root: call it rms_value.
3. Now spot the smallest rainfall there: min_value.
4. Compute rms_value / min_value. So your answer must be 1.04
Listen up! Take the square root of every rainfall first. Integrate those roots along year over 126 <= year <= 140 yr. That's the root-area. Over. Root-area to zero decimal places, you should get 132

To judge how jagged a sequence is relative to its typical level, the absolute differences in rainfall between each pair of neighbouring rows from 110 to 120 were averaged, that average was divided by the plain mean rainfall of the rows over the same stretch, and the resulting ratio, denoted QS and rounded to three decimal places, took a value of 0.073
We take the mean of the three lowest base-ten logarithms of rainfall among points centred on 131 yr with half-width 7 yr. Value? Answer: 1.94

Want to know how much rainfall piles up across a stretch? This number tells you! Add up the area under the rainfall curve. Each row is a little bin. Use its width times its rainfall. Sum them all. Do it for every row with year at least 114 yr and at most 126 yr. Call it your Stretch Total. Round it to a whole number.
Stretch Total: 1113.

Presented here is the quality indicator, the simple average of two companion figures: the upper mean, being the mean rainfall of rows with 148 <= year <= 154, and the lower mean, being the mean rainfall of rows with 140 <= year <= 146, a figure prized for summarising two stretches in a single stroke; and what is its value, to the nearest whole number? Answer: 92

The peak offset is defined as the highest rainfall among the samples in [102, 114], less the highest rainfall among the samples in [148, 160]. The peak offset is -5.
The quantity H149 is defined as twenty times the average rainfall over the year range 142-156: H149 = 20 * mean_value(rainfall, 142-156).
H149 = 1852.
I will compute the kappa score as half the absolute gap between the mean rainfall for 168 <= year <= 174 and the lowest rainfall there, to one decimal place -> 3.2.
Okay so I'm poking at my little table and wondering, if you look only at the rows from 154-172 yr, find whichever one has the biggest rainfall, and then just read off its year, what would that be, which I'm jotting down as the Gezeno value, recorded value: 155.0 yr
